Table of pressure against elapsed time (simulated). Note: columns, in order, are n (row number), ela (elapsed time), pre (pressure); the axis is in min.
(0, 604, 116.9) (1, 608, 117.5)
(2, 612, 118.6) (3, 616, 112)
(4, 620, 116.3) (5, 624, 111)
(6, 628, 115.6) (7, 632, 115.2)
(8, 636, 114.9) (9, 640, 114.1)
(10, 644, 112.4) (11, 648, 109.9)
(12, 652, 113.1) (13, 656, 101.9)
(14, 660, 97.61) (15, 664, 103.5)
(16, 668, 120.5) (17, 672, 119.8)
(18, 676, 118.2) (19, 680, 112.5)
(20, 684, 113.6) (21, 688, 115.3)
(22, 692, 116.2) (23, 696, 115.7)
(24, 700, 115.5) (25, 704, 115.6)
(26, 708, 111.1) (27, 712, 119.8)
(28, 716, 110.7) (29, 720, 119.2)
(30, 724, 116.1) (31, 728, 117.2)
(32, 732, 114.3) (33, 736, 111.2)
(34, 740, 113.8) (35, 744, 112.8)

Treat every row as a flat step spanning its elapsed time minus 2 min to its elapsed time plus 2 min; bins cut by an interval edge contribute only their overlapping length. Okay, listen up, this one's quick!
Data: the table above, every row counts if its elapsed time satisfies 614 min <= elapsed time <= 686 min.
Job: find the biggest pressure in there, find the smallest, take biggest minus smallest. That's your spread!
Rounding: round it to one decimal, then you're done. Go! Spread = 22.9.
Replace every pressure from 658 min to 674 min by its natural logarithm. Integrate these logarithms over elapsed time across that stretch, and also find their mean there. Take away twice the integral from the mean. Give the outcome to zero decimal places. -146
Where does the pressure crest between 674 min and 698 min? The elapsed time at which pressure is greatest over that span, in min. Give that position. 676 min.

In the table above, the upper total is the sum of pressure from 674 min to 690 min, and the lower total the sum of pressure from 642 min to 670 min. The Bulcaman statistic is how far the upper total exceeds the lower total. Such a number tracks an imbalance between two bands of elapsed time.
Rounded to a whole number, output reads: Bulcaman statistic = -299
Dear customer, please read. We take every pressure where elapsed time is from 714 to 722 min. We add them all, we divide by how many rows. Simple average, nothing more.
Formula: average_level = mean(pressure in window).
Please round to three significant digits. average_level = 115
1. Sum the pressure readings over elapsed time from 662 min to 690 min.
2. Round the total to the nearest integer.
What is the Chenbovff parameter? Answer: 803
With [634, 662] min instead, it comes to 764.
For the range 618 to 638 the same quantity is 573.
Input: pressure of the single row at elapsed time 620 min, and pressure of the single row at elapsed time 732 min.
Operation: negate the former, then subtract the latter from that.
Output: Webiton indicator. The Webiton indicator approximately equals -231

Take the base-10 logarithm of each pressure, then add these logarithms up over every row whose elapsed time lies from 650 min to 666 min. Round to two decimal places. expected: 8.07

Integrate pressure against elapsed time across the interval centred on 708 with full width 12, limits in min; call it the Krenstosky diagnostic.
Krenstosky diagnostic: 1386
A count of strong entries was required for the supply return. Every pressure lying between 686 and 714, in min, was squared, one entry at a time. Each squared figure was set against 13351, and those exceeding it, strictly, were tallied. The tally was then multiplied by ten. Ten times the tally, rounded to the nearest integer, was 40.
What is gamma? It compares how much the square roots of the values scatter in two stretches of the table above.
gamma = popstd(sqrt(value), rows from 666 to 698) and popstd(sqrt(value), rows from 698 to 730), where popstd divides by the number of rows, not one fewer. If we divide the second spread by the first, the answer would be 1.2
